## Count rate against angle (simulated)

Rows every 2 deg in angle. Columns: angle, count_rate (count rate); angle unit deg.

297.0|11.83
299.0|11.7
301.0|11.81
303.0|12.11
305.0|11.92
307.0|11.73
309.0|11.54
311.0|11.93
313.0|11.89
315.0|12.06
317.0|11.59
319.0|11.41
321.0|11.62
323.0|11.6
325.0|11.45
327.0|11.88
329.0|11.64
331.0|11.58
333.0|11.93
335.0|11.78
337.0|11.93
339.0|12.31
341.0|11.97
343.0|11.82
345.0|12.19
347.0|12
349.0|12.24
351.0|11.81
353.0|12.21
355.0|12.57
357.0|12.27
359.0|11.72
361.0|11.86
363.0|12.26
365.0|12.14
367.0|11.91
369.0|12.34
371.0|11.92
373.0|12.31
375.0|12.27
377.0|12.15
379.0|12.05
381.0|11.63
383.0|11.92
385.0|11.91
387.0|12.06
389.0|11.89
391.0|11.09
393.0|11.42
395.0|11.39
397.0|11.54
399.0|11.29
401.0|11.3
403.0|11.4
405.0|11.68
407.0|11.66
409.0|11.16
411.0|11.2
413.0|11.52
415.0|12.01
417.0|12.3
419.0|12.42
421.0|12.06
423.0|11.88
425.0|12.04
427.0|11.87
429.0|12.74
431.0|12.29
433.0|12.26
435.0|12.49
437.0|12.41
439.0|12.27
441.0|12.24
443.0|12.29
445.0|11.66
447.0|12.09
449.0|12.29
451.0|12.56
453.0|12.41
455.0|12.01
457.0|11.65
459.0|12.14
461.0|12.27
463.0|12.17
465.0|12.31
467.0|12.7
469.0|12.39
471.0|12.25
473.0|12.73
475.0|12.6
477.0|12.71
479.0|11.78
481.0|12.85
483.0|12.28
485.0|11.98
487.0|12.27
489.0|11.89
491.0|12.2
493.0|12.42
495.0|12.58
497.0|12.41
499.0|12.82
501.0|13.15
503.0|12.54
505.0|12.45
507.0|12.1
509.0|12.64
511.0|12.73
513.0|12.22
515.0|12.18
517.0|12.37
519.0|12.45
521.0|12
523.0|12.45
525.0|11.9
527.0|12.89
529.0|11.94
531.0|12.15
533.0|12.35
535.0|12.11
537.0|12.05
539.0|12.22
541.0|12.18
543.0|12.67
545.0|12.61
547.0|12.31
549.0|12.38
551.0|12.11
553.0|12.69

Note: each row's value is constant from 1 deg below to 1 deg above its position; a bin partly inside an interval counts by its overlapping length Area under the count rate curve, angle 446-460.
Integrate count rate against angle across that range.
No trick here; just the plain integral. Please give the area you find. 170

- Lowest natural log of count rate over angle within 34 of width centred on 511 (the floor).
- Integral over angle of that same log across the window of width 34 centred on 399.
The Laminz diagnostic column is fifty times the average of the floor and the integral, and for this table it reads 2142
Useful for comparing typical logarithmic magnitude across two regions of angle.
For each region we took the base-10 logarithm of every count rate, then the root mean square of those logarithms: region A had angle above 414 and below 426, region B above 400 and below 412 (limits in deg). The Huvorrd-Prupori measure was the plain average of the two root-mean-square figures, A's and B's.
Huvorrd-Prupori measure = 1.07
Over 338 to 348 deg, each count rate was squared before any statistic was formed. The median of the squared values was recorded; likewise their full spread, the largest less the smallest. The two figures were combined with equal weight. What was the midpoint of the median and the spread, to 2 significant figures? 78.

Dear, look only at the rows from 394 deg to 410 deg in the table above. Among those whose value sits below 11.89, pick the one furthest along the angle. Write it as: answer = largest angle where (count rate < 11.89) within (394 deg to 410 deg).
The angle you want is 409.0 deg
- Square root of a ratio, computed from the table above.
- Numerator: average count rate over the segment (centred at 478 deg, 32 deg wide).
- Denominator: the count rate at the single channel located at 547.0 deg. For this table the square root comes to 1.001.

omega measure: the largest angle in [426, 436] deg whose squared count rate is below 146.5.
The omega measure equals 427.0 deg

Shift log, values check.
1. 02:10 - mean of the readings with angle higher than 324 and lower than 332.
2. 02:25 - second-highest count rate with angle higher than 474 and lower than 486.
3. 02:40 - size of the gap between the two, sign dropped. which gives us 1.07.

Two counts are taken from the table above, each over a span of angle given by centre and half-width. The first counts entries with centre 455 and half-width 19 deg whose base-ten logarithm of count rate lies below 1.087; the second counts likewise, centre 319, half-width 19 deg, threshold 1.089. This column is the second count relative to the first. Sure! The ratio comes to 3.17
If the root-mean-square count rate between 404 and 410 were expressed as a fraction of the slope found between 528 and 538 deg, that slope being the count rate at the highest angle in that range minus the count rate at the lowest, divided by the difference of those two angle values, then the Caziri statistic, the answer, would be 837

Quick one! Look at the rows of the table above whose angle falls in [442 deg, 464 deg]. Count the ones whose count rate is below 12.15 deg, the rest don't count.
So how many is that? 5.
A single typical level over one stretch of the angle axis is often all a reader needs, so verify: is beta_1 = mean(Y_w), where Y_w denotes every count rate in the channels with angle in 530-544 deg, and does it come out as 12.2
